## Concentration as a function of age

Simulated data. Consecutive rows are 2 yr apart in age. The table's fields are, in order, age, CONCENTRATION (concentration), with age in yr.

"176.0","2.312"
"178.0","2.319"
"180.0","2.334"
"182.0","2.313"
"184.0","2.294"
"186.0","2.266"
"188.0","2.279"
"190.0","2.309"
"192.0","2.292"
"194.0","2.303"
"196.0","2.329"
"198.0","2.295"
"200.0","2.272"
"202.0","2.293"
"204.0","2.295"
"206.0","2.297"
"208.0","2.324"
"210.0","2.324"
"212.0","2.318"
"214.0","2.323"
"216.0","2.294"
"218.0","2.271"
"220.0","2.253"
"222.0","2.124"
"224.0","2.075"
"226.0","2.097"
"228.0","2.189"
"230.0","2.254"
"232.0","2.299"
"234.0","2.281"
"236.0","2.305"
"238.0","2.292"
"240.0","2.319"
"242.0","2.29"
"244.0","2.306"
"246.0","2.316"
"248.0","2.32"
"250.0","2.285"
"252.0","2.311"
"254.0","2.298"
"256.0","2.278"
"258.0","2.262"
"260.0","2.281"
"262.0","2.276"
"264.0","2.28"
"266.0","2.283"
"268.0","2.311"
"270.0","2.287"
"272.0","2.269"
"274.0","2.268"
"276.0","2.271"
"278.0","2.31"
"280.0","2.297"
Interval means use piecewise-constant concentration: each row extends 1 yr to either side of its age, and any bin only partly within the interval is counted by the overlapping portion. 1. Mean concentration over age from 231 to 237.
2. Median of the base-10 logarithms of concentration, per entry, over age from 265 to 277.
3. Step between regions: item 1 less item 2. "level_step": 1.94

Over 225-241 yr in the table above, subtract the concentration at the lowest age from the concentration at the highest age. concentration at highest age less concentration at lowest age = 0.22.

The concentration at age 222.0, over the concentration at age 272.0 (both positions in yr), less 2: -1.06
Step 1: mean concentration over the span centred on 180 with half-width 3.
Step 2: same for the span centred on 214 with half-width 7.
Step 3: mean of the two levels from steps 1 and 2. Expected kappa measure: 2.31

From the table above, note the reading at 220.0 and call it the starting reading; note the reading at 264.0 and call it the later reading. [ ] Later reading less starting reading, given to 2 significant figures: 0.027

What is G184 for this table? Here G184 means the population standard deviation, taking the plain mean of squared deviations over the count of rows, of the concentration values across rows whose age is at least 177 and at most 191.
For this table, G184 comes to 0.0219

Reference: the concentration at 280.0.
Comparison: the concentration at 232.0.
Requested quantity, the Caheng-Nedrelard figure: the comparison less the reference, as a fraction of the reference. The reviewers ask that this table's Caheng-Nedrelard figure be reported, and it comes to 0.001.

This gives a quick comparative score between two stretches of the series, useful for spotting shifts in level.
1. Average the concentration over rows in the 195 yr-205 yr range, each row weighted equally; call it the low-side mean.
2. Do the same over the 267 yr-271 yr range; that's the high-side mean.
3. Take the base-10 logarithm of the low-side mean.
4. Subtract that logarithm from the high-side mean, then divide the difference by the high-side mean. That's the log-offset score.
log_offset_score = 0.843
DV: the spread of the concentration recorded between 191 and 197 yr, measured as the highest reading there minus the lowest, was 0.037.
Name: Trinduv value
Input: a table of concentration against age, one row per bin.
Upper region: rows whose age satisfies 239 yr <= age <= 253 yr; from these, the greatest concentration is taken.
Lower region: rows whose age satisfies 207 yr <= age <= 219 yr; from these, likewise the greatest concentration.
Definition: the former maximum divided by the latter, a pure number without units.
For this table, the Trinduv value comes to 1.00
